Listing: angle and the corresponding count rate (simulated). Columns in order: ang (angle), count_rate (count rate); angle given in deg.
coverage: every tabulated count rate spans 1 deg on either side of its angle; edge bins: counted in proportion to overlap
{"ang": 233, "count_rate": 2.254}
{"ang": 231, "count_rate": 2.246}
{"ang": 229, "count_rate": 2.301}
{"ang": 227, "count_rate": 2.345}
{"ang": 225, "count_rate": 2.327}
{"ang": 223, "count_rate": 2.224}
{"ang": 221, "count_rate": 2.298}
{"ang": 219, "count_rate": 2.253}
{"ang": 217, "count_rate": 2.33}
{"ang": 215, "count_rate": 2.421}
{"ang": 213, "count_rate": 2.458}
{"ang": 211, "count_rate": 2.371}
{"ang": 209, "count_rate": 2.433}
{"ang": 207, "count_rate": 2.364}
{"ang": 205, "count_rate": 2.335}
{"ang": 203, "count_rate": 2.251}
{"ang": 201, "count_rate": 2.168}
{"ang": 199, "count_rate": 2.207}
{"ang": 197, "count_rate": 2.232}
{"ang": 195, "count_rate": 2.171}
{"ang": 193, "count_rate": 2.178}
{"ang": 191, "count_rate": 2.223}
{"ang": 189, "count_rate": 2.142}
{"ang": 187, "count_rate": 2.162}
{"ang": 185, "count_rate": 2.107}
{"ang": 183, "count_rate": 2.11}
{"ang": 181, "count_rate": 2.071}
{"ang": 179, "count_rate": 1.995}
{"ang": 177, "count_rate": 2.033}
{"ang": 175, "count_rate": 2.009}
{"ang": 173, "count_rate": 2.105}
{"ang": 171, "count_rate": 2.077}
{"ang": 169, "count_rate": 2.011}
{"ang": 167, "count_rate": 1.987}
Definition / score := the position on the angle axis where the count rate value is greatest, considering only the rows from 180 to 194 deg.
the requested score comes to 191 deg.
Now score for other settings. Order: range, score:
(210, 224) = 213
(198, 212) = 209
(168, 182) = 173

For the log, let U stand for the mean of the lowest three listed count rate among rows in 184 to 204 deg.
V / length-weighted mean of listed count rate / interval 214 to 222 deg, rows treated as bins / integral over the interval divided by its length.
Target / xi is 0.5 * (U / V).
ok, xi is 0.46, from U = 2.14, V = 2.33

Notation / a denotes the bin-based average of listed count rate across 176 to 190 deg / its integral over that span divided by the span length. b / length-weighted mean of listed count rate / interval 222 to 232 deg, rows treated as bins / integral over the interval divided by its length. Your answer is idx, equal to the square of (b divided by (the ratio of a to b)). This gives 6.3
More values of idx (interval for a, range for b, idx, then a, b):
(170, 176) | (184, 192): 5.1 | 2.06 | 2.16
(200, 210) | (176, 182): 3.2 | 2.31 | 2.03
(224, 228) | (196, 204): 4.4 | 2.34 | 2.21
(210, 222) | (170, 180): 3.1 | 2.36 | 2.04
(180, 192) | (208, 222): 6.9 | 2.14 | 2.37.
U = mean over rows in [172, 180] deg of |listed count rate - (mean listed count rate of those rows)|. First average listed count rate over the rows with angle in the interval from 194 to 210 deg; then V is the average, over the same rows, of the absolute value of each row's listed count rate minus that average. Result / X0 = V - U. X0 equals 0.05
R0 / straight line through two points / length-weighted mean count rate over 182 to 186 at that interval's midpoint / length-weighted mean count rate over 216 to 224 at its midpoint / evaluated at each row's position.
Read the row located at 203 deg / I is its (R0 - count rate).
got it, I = -0.05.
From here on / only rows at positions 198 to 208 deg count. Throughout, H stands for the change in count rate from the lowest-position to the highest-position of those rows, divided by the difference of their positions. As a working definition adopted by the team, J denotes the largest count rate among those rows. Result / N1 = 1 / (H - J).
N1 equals -0.427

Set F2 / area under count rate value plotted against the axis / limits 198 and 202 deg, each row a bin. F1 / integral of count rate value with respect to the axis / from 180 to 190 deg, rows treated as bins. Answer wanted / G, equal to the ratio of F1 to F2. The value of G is 2.42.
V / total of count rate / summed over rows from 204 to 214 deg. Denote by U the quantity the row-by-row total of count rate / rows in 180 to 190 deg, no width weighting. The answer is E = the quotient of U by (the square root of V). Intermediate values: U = 10.6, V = 12.0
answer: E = 3.06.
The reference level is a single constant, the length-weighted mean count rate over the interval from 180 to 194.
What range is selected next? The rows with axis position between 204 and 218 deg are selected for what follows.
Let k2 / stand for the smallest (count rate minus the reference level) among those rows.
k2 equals 0.19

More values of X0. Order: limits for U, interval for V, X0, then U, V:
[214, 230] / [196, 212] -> 0.04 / 0.043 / 0.081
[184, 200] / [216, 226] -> 0.01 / 0.032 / 0.038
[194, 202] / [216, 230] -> 0.01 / 0.025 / 0.033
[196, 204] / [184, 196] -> 0.00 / 0.027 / 0.027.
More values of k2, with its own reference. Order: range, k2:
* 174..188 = -0.15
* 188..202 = 0.00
